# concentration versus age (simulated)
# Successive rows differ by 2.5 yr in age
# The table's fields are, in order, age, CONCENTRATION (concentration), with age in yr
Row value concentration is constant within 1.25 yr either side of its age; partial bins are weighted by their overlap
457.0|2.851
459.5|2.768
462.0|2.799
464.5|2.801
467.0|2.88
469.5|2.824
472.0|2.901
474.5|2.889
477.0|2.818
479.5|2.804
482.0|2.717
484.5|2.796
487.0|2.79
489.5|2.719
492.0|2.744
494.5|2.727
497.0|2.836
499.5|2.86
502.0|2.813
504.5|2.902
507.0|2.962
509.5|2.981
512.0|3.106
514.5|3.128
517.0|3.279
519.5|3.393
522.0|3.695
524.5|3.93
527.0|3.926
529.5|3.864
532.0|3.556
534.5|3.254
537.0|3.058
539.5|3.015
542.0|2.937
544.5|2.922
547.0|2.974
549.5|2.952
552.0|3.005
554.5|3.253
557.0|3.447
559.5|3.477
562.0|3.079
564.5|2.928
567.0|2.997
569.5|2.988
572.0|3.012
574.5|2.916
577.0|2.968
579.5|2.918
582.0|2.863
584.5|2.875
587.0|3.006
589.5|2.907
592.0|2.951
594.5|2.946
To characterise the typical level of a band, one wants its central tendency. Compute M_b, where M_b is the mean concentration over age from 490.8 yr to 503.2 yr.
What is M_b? 2.80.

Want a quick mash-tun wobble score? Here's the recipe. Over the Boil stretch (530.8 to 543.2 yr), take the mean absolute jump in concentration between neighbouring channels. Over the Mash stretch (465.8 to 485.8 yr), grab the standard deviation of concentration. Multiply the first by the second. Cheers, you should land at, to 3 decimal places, 0.009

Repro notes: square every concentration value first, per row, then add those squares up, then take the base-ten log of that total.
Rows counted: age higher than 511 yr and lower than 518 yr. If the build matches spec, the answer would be 1.48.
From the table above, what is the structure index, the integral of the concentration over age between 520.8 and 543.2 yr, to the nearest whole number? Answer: 78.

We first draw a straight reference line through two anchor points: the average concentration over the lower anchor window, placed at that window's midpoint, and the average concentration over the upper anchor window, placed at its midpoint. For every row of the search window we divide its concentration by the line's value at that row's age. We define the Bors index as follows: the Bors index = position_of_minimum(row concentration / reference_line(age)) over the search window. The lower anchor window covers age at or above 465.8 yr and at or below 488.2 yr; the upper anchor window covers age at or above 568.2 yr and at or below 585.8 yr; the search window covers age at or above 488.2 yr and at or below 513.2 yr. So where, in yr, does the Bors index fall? 489.5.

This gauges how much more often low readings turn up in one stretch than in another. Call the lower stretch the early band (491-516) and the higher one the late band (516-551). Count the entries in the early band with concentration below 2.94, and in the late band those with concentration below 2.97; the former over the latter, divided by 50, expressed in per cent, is 4.0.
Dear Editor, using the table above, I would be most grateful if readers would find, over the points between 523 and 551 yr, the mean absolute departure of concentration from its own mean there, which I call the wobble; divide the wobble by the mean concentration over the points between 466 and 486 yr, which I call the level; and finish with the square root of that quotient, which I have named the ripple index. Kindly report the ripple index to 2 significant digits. 0.36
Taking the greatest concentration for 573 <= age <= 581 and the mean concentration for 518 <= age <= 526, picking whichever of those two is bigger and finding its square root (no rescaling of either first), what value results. 1.92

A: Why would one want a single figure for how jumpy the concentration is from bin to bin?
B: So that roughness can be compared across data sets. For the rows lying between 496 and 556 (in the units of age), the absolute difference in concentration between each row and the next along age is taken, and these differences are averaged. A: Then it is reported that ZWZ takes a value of 0.112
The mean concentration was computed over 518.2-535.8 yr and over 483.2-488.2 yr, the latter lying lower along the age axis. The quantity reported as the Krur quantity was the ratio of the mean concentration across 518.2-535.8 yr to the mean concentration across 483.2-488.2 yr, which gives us 1.31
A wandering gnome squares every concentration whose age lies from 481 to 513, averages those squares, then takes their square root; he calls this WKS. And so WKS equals 2.84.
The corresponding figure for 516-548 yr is 3.39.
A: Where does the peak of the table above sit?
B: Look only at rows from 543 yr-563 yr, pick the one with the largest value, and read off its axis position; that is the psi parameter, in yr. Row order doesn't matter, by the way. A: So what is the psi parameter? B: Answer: 559.5 yr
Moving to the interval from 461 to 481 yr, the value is 472.0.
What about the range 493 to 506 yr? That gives 504.5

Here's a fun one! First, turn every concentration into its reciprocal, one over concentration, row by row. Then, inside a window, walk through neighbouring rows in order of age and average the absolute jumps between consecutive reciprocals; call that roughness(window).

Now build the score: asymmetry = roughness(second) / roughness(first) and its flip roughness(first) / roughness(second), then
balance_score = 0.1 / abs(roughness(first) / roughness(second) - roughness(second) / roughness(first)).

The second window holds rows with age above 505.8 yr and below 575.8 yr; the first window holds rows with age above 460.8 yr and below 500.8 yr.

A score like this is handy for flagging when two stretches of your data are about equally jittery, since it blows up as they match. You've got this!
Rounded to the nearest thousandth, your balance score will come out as 0.077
